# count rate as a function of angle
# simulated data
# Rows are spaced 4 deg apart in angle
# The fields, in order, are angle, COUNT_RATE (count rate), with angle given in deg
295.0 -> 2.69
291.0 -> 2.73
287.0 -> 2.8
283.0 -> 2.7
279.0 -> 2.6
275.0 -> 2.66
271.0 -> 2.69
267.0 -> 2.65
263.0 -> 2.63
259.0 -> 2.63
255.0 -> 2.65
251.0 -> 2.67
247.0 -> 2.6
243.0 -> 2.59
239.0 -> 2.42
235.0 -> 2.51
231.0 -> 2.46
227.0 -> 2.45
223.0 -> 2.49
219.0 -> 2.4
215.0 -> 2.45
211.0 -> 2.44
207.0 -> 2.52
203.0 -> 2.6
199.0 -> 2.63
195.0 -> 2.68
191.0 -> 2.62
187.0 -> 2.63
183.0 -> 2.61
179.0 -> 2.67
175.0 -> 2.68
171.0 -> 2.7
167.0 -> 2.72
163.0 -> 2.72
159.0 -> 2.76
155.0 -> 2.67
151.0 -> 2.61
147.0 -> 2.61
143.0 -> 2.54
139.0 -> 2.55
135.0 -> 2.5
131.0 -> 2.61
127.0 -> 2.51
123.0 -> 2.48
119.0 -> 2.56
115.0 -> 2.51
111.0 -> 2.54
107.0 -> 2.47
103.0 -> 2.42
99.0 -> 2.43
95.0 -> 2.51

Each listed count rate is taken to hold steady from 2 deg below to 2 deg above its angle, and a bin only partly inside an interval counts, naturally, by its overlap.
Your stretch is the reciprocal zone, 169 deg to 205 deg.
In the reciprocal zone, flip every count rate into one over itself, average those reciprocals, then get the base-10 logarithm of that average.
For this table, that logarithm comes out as -0.423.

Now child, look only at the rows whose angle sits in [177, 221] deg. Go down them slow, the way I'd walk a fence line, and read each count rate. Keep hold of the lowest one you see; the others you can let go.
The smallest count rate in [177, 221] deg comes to 2.4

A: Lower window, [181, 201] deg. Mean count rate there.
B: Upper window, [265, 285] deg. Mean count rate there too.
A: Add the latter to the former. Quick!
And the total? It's 5.29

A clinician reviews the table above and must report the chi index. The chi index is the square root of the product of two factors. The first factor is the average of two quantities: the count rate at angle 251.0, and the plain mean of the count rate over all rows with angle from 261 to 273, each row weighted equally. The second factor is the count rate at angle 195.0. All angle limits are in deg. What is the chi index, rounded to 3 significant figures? 2.67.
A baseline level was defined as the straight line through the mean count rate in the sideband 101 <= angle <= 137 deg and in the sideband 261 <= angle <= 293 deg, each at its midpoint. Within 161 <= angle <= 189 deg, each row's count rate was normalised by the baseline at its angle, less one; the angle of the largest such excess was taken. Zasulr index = 163.0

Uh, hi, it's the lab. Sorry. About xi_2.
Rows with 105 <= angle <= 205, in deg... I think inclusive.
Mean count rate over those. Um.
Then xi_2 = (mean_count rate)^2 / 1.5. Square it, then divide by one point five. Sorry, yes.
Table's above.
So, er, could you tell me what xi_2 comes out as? 4.53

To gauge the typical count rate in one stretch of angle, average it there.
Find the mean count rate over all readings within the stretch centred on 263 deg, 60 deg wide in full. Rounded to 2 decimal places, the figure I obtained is 2.64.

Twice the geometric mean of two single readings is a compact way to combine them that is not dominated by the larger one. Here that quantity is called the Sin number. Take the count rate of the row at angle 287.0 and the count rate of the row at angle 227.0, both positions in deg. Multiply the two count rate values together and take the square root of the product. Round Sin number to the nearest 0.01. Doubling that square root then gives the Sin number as 5.24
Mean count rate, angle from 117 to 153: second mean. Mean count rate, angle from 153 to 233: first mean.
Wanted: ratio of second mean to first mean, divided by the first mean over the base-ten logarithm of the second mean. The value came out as 0.154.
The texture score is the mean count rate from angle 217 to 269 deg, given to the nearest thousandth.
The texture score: 2.550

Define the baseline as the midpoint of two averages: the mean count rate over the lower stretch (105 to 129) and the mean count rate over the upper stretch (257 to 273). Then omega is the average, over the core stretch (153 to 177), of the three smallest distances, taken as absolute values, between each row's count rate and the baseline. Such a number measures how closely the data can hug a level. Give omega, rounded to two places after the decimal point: 0.10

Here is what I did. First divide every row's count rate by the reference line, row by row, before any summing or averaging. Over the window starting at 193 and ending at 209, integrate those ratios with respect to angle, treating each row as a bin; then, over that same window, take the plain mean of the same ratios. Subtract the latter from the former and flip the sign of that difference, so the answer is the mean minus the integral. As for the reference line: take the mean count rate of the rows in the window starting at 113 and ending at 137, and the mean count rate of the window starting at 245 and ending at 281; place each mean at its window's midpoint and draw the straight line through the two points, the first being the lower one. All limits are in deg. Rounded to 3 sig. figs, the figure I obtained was -15.1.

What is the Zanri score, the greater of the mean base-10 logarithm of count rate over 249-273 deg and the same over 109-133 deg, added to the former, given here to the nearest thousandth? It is 0.848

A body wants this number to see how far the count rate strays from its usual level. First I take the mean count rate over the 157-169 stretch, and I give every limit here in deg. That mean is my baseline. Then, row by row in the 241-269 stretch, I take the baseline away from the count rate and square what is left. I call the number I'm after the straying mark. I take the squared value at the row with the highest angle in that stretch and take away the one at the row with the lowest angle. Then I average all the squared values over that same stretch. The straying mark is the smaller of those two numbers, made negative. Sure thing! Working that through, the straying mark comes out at 0.014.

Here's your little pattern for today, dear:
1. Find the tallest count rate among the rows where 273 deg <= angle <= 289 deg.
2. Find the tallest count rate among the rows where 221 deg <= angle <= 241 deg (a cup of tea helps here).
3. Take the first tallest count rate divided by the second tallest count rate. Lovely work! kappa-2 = 1.12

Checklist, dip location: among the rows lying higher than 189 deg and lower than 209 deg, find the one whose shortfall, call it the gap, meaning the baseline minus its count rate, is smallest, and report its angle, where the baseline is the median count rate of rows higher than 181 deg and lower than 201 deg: 195.0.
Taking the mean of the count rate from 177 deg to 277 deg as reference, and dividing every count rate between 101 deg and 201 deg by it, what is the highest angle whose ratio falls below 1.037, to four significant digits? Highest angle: 199.0 deg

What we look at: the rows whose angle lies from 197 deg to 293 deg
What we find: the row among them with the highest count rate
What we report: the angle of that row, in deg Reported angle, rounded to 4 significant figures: 287.0 deg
